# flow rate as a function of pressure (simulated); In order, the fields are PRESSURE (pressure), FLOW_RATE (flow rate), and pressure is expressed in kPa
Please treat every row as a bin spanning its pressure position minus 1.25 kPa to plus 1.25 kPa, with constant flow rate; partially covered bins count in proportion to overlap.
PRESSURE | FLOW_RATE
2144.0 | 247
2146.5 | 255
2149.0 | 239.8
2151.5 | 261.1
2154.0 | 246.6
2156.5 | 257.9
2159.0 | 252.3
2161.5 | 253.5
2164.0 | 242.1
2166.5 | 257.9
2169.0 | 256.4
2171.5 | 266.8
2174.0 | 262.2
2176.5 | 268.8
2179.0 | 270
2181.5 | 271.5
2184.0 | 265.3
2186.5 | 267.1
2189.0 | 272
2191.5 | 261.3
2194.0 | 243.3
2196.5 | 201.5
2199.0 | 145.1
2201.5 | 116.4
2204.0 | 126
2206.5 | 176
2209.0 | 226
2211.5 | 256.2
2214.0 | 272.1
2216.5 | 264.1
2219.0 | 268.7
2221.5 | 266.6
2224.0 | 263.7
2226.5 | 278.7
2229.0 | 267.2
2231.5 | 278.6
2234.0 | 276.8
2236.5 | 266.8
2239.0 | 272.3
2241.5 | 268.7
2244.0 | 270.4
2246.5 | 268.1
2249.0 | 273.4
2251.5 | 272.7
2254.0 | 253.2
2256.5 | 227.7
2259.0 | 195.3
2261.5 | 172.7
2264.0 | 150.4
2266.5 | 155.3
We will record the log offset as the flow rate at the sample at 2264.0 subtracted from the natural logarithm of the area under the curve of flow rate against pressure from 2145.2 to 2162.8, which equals -142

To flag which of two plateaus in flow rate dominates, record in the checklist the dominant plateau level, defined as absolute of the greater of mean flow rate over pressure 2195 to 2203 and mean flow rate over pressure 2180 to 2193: 267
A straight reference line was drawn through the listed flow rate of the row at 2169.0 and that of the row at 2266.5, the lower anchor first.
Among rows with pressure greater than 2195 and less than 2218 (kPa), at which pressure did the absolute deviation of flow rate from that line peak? 2201.5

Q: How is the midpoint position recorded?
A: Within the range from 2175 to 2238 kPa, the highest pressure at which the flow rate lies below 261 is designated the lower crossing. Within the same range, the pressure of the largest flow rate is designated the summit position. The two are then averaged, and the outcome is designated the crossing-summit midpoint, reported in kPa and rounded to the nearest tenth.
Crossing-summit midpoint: 2219.0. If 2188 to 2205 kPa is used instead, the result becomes 2196.5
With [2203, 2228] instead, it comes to 2219.0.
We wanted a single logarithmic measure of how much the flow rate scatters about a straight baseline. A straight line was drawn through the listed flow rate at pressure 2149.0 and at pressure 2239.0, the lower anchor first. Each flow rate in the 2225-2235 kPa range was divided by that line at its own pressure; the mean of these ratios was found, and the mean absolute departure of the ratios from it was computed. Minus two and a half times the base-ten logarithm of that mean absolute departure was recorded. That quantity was 4.6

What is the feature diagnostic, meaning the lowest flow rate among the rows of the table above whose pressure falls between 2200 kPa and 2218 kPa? 116.4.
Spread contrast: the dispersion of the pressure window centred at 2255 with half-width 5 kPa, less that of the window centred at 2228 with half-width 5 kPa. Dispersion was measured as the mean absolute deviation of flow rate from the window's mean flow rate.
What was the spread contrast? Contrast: 19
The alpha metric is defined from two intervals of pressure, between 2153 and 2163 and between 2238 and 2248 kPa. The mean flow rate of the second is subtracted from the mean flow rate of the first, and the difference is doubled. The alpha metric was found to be -35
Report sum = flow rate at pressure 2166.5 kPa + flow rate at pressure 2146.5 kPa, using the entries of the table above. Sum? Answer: 513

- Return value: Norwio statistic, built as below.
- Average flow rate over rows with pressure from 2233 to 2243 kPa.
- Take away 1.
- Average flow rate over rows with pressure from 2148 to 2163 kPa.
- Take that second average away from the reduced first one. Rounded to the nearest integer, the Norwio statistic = 18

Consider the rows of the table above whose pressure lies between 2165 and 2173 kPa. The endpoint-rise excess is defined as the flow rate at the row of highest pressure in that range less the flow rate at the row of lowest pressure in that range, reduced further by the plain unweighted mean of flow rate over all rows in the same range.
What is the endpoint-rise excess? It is -251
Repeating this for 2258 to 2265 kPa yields -218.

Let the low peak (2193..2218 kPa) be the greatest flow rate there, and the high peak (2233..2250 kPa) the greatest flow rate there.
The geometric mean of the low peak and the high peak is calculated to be 274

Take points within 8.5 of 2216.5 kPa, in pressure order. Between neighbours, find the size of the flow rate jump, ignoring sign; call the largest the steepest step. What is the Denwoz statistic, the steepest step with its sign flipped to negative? -30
